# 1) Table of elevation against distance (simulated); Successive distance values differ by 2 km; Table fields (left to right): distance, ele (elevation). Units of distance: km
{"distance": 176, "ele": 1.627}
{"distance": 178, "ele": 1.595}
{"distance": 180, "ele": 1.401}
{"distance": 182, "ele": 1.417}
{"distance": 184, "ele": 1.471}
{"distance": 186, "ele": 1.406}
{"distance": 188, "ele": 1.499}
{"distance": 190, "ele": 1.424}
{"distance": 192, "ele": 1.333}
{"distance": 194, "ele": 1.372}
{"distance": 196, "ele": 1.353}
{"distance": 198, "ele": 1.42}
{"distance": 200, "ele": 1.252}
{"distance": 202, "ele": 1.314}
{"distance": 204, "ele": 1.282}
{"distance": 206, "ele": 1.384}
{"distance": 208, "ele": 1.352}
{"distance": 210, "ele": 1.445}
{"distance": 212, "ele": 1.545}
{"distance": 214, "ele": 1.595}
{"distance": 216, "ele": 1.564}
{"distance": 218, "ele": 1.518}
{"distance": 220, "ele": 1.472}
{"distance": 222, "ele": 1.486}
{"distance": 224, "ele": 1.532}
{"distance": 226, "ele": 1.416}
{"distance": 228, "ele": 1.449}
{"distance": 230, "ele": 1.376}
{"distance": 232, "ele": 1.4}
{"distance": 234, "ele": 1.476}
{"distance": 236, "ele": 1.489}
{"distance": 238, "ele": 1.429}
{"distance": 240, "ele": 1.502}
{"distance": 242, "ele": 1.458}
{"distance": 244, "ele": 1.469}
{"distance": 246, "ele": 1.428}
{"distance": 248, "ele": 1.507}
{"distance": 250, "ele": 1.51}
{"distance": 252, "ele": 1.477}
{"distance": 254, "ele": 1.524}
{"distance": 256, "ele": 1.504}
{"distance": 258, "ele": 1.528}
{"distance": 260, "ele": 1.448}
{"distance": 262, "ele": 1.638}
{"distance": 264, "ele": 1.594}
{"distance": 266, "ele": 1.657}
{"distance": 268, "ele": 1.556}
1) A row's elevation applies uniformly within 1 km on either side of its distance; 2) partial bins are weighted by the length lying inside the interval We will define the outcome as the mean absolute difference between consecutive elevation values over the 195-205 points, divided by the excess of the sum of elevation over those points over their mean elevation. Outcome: 0.016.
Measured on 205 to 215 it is 0.012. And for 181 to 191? 0.012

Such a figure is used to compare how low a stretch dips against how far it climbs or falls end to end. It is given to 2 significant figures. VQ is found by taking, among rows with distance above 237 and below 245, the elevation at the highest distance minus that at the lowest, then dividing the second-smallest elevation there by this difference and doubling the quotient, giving 73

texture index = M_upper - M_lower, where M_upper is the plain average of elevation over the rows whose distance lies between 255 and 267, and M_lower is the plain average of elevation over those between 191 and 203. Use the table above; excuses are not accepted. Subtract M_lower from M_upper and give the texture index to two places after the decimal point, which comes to 0.22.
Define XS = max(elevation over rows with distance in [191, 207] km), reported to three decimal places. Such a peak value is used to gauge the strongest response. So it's 1.420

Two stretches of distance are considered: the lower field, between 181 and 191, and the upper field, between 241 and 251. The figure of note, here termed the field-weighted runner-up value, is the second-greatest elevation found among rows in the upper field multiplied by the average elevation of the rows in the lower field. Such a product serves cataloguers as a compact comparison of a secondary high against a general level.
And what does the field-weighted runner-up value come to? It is 2.2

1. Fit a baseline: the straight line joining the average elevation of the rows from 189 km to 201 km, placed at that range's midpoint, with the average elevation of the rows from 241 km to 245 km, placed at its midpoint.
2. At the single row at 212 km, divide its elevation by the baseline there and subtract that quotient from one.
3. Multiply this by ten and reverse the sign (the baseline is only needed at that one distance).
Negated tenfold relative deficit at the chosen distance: 1.1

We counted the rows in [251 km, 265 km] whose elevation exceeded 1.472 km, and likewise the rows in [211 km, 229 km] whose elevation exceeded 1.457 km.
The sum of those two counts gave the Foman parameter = 13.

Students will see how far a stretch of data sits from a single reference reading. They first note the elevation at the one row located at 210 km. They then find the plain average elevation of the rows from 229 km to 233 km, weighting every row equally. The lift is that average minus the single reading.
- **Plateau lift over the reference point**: -0.057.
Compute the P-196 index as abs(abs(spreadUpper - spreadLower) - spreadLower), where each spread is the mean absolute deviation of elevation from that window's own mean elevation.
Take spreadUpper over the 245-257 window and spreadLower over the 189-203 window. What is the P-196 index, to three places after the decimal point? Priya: 0.026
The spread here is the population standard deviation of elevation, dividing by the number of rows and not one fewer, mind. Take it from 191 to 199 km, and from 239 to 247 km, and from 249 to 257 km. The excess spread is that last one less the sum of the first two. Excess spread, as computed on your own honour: -0.04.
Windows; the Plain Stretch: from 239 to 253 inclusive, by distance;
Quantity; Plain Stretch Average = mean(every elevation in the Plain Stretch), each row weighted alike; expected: 1.48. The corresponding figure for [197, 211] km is 1.35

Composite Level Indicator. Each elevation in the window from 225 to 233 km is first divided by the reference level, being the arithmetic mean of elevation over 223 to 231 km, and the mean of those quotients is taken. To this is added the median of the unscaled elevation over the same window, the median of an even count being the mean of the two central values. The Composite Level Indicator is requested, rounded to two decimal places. 2.39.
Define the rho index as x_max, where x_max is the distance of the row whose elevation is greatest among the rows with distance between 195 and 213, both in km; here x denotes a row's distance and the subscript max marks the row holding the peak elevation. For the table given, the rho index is 212 km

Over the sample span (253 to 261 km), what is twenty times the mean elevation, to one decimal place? 30.0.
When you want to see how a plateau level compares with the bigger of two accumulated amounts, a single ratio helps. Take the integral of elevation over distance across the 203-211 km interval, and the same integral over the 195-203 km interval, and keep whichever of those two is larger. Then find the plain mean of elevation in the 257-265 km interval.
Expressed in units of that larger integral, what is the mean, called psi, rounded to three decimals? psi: 0.142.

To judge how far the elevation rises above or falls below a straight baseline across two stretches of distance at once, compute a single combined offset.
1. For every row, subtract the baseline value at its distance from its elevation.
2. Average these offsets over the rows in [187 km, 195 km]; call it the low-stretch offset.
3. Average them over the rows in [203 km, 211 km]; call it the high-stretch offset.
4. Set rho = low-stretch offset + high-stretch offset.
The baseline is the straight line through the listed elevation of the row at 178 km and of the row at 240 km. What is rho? -0.35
